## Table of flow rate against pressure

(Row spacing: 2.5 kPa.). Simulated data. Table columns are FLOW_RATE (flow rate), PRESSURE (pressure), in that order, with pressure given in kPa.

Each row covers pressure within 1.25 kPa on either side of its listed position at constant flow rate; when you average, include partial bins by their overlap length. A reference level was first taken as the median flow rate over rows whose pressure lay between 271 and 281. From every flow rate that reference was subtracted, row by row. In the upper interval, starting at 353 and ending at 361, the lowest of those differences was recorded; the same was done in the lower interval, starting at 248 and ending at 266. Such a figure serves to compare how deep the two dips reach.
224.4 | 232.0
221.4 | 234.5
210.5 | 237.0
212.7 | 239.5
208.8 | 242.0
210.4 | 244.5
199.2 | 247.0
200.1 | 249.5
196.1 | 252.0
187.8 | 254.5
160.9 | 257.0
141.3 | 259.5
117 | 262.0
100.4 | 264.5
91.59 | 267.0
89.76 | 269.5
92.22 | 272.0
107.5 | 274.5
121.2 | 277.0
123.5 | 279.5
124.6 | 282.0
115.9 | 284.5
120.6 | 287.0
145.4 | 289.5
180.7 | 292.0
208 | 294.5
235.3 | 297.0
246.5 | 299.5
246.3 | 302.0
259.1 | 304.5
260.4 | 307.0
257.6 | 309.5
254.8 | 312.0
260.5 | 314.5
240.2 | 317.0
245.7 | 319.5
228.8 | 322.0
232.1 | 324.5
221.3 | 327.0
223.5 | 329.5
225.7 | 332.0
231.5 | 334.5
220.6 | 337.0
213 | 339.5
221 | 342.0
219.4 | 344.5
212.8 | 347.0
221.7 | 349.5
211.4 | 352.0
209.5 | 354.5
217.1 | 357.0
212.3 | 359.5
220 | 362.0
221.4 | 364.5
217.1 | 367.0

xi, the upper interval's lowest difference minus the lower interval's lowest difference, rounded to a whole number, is 109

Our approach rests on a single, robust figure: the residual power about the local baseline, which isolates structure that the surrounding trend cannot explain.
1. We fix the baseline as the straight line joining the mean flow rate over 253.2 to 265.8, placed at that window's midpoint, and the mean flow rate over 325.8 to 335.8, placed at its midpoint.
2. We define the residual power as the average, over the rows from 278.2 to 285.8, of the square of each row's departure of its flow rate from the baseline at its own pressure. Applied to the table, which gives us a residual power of 2215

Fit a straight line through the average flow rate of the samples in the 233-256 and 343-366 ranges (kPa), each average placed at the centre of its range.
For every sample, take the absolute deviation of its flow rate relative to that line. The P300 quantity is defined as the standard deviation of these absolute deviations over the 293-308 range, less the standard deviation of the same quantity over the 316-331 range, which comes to 7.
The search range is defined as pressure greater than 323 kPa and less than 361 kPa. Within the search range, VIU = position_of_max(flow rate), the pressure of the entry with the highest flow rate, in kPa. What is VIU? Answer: 324.5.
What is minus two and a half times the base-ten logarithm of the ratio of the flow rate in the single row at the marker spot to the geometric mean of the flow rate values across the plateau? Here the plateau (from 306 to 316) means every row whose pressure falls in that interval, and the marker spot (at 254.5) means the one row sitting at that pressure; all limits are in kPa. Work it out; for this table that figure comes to 0.35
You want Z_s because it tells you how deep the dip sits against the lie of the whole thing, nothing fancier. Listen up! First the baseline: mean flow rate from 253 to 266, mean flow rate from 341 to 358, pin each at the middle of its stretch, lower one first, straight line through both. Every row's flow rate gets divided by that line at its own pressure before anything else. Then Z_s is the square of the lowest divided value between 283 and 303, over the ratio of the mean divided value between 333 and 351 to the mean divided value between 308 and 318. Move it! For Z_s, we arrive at 0.7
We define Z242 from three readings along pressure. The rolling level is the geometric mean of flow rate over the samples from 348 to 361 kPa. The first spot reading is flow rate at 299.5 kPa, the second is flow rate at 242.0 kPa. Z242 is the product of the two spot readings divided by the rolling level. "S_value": 240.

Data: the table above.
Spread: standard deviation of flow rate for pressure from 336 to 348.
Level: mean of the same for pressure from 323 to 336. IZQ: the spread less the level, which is -223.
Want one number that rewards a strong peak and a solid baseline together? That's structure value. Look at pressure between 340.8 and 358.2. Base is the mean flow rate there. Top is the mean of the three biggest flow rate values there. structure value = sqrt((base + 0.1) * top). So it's 218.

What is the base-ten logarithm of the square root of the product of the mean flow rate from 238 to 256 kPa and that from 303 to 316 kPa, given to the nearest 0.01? 2.36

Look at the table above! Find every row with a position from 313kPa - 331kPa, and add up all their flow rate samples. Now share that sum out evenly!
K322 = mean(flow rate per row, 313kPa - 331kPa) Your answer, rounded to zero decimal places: 236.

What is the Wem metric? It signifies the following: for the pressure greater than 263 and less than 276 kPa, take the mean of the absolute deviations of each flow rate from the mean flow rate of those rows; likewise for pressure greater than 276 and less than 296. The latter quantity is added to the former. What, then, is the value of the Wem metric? 33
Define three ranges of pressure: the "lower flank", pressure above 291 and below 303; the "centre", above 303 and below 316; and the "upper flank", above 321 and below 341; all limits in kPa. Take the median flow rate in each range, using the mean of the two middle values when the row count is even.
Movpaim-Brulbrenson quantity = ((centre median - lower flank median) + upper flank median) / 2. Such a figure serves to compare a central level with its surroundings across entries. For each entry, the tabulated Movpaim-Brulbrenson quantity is 124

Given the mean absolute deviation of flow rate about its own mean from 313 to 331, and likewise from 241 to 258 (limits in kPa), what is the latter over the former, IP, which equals 1.06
